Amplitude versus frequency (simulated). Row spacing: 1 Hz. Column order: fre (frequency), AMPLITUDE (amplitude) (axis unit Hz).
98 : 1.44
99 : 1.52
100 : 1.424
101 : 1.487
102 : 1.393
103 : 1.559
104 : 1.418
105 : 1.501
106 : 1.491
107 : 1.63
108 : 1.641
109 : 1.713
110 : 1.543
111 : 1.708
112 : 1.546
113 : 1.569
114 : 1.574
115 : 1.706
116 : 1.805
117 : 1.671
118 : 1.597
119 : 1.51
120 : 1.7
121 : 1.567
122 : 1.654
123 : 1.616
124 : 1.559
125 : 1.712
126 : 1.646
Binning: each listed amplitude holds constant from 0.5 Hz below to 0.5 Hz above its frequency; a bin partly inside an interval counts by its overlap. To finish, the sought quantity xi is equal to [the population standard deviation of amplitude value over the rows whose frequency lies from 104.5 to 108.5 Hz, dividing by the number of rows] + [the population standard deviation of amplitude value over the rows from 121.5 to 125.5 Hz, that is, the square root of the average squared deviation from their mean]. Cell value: 0.126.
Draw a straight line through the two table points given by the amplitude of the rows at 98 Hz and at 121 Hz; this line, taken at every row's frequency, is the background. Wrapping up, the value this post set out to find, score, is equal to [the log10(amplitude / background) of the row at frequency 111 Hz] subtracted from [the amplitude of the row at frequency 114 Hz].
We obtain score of 1.52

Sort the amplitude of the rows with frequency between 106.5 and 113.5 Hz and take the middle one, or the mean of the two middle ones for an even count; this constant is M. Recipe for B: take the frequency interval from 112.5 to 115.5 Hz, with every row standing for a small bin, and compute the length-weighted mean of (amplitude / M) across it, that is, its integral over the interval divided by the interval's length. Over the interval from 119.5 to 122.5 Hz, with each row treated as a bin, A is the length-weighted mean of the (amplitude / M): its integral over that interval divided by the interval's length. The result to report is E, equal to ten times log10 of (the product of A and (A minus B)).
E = -18.3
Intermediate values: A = 1.01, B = 0.99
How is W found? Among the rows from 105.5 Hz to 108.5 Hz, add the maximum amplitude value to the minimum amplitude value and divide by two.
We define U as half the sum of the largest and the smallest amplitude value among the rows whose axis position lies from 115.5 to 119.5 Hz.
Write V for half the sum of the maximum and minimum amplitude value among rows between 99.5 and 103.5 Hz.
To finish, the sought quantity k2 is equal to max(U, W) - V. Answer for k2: 0.18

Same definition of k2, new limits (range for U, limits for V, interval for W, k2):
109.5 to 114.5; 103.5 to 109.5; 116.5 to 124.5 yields 0.06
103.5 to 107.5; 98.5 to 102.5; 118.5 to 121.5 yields 0.15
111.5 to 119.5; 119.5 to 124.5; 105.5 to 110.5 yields 0.03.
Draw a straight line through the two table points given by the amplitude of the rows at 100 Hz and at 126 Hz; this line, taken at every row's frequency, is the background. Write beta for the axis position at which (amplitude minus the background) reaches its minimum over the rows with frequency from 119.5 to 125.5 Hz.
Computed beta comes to 124 Hz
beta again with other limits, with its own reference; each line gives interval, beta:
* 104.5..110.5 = 106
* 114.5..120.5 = 119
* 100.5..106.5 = 102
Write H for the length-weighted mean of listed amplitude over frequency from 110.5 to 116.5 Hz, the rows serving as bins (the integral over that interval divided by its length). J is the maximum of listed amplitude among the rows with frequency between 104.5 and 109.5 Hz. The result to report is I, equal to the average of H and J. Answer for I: 1.68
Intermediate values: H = 1.65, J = 1.713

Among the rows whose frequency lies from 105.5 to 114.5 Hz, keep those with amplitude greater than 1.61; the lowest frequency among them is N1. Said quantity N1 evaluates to 107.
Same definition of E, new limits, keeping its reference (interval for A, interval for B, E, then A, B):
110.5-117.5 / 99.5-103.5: -9.3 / 1.01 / 0.90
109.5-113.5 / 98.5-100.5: -11.5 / 0.98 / 0.90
